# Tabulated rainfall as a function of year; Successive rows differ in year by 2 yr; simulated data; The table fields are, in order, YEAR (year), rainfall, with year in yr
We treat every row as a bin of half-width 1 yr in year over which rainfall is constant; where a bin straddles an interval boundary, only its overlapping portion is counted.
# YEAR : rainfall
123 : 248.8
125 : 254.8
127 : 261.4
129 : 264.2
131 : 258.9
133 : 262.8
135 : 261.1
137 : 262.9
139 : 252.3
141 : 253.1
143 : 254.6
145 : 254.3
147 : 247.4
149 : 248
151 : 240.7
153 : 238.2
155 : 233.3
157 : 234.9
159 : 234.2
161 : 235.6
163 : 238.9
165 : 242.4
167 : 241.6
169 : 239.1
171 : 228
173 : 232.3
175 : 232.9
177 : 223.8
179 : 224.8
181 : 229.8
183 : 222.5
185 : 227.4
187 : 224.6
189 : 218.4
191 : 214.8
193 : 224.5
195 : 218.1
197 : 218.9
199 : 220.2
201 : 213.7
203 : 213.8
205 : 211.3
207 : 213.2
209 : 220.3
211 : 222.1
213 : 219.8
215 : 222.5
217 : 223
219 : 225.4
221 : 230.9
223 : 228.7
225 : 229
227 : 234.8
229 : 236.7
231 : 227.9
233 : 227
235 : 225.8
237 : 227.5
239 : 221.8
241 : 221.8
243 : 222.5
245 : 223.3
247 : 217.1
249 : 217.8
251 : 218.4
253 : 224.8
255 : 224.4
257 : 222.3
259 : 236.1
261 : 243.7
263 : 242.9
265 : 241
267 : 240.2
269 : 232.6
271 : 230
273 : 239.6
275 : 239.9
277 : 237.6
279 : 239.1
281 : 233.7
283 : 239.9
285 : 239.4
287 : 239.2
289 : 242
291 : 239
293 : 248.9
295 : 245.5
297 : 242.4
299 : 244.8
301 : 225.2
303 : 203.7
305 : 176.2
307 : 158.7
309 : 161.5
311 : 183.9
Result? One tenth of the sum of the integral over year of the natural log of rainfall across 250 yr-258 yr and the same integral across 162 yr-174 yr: 11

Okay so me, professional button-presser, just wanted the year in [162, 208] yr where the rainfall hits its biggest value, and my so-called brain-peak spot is 165 yr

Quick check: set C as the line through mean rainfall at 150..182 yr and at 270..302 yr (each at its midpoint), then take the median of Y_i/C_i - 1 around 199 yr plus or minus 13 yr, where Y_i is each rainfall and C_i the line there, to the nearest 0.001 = -0.072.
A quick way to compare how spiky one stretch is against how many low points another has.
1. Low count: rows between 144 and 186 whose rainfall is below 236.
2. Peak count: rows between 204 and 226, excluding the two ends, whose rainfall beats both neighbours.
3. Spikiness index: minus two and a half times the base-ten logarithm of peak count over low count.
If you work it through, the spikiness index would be 1.9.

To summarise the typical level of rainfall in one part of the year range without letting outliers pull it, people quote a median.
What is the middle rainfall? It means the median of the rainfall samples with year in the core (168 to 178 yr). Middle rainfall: 232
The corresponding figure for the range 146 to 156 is 241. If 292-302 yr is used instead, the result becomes 245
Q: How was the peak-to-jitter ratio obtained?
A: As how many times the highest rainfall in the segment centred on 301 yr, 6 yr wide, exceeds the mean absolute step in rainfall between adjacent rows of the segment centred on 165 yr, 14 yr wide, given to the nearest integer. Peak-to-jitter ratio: 65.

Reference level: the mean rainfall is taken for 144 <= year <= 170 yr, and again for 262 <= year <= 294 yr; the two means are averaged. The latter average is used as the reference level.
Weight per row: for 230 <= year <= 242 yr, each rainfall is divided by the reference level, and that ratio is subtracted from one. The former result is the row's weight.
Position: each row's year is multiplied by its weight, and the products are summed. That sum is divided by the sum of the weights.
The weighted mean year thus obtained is 236.5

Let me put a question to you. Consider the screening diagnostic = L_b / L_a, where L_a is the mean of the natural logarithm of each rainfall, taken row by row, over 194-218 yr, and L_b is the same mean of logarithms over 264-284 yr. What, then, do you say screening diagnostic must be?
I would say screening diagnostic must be 1.02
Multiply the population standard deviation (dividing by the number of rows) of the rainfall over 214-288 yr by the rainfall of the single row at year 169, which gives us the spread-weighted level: 1872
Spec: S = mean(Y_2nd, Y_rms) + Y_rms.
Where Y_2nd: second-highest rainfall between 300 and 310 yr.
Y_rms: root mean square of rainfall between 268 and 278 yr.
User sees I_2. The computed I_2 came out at 456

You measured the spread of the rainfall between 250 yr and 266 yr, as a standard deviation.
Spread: 10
